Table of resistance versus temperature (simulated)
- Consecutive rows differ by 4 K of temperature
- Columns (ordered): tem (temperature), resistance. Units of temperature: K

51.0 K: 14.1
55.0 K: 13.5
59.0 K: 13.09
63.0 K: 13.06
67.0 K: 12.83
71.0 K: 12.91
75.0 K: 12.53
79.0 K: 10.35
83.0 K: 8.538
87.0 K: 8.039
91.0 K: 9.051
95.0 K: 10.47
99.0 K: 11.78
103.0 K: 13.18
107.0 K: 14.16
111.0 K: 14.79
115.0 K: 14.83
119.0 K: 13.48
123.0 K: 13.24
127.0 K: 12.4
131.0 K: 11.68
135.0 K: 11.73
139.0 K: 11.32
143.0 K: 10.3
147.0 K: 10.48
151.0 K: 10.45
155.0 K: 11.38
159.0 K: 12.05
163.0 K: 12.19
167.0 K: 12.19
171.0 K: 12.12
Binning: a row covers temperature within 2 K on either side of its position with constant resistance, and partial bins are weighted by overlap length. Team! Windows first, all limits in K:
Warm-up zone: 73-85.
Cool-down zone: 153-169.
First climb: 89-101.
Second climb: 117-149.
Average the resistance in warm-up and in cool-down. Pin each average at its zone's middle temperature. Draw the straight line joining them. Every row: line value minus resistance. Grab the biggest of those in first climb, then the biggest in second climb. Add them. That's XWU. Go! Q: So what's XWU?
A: 3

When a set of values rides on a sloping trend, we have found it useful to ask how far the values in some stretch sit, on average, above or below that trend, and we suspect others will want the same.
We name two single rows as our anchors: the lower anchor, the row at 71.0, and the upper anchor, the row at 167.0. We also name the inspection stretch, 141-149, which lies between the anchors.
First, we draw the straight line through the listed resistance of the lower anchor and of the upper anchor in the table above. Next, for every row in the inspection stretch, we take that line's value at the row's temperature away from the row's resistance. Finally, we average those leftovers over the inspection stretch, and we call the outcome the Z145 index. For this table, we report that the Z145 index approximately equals -2.0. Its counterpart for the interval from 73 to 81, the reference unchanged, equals -1.4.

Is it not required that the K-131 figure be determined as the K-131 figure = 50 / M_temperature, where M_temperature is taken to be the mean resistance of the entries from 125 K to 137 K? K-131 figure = 4.19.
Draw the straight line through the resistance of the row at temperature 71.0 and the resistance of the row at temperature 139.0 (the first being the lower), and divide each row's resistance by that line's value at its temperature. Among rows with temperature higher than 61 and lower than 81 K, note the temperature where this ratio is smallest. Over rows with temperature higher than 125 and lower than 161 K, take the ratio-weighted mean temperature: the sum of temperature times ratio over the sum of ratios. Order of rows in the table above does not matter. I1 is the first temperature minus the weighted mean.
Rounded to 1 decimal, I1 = -64.0 K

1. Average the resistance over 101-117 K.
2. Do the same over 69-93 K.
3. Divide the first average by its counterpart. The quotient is 1.39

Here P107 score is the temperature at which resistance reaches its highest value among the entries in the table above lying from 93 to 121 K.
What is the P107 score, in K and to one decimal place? 115.0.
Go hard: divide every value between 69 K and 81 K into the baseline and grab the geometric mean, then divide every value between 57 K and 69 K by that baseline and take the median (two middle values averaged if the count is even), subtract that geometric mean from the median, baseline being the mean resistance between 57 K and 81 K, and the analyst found 0.00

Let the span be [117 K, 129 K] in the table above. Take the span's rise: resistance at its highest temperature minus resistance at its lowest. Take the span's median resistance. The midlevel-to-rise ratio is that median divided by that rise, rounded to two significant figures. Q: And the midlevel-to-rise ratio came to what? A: -12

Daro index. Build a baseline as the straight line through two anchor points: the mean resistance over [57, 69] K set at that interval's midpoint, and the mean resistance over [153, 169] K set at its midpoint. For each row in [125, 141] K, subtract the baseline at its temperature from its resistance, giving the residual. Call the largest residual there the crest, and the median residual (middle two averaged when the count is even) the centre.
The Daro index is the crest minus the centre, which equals 0.6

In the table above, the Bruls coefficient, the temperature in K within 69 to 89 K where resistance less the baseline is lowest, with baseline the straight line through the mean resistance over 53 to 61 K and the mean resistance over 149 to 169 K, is 87.0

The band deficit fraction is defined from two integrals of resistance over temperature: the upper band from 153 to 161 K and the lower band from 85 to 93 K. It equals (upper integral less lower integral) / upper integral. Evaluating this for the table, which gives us 0.3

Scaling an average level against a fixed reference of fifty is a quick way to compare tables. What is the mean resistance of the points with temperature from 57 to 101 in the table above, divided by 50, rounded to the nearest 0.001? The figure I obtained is 0.223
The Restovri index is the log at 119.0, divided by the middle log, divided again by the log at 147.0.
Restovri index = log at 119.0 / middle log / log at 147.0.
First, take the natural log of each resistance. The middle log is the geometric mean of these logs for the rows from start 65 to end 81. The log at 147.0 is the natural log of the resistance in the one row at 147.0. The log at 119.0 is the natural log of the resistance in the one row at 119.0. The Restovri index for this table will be 0.444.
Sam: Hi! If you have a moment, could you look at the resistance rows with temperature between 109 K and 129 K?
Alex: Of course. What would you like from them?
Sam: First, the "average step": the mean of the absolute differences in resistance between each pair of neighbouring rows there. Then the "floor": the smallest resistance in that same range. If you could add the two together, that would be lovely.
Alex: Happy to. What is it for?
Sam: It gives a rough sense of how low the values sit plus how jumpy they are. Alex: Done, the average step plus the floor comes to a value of 13.0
